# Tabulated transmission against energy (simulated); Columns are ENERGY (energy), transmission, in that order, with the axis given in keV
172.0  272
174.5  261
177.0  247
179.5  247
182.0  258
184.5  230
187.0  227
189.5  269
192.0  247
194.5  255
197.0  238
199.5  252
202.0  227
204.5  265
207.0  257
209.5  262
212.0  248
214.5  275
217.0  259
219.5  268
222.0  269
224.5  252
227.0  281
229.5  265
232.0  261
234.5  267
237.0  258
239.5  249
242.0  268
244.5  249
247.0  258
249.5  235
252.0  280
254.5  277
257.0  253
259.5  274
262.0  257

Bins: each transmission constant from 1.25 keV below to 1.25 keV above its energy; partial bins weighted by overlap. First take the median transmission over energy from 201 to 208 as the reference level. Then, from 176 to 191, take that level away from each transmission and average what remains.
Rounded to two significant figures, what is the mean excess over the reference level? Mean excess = -11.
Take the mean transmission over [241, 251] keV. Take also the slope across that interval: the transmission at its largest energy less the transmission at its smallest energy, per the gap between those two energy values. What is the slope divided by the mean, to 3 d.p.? -0.017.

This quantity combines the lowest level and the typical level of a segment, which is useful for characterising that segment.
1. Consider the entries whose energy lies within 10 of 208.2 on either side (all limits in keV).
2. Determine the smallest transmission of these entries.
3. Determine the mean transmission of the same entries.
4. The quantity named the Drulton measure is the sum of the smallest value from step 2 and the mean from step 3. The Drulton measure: 483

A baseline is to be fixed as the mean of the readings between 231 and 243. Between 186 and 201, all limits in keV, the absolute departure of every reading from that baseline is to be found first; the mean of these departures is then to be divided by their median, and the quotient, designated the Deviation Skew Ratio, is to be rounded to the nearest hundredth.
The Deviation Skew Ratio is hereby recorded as 1.39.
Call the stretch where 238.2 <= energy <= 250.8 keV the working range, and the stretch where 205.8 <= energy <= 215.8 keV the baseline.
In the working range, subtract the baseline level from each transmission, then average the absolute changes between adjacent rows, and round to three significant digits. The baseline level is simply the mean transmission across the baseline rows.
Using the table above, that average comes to 17.5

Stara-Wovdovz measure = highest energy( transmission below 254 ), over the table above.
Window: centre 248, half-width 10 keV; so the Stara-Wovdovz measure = 257.0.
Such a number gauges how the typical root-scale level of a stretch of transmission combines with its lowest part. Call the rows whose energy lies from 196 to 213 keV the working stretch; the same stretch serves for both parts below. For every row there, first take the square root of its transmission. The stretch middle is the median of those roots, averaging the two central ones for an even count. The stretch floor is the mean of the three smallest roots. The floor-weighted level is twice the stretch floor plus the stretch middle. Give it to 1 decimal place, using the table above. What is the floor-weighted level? 46.7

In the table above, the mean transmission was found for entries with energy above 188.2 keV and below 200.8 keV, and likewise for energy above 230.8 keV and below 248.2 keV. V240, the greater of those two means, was 258.6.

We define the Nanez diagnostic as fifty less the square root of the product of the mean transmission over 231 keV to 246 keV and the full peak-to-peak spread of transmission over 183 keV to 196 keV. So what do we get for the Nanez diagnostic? -54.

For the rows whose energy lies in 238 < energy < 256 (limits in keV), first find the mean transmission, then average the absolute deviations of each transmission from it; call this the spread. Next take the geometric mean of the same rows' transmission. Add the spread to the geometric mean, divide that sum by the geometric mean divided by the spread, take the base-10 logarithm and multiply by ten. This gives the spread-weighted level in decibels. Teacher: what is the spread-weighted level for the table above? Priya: 11.5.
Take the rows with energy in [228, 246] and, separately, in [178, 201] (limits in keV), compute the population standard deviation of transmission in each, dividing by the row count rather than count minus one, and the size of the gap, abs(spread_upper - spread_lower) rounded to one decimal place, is 5.4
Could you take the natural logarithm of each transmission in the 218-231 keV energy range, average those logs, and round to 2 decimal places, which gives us 5.59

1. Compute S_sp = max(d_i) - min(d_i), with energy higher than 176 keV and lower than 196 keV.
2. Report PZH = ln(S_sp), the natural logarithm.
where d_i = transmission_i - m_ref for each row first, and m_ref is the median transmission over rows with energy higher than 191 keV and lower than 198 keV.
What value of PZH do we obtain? 3.7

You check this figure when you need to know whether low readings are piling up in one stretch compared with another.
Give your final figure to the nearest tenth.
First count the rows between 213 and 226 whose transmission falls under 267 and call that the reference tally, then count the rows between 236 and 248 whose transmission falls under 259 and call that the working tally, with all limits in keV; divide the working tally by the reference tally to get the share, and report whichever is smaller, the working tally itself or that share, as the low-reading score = 2.0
